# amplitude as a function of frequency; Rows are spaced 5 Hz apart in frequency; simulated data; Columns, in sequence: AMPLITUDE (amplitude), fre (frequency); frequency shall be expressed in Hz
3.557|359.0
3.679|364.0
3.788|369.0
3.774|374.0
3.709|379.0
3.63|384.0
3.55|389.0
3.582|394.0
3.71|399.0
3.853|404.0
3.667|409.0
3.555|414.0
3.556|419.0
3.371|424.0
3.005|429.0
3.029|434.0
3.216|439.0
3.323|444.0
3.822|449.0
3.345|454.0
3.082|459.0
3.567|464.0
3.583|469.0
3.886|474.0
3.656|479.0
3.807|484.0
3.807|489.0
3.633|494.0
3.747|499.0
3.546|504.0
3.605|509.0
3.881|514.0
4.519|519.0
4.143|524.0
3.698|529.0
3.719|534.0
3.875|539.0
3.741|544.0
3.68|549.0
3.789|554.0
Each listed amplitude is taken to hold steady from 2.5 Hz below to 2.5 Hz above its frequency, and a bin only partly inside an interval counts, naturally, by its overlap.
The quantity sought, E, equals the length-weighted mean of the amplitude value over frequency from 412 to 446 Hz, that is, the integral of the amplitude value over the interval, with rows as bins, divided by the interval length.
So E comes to 3.3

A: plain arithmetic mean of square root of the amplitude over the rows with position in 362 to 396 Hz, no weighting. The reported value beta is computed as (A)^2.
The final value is 3.67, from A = 1.916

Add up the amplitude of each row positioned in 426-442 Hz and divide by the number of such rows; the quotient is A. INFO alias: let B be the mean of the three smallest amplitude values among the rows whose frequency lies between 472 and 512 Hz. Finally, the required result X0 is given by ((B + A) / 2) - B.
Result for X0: -0.3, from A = 3.1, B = 3.59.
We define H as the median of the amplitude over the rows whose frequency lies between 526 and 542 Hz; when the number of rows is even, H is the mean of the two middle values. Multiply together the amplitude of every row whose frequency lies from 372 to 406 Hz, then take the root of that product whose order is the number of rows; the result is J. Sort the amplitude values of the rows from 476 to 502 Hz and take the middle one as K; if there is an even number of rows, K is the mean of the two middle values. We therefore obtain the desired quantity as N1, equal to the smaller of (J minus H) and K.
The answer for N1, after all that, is -0.03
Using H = 3.72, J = 3.69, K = 3.75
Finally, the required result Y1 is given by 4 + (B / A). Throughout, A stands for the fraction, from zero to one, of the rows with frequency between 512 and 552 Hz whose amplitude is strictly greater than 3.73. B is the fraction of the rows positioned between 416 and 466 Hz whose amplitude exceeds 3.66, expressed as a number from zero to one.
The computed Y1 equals 4.2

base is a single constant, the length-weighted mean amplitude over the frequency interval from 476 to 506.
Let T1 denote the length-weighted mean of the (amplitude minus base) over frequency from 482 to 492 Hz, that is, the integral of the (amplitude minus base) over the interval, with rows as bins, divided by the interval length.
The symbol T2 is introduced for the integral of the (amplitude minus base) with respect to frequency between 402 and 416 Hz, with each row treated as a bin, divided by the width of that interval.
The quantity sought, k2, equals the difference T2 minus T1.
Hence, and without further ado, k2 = -0.11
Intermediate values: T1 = 0.1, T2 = -0.01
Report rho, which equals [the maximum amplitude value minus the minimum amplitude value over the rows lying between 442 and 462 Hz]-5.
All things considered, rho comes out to -4.26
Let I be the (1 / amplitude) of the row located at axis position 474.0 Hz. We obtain 0.26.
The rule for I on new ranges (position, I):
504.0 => 0.28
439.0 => 0.31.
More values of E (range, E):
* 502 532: 3.9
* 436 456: 3.4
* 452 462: 3.2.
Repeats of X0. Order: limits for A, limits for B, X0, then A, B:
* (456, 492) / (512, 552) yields 0.0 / 3.6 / 3.70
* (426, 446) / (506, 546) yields -0.3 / 3.1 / 3.67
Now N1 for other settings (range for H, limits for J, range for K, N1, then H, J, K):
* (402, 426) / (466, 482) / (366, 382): 0.15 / 3.56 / 3.71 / 3.77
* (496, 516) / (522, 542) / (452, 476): 0.18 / 3.68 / 3.85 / 3.57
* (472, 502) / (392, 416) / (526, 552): -0.11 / 3.78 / 3.67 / 3.72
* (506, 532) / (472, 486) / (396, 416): -0.10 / 3.88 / 3.78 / 3.69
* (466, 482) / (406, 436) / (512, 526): -0.30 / 3.66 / 3.35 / 4.14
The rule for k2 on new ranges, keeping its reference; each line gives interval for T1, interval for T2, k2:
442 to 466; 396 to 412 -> 0.31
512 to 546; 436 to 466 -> -0.56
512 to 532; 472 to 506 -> -0.33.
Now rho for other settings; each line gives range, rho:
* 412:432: -4.45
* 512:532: -4.18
